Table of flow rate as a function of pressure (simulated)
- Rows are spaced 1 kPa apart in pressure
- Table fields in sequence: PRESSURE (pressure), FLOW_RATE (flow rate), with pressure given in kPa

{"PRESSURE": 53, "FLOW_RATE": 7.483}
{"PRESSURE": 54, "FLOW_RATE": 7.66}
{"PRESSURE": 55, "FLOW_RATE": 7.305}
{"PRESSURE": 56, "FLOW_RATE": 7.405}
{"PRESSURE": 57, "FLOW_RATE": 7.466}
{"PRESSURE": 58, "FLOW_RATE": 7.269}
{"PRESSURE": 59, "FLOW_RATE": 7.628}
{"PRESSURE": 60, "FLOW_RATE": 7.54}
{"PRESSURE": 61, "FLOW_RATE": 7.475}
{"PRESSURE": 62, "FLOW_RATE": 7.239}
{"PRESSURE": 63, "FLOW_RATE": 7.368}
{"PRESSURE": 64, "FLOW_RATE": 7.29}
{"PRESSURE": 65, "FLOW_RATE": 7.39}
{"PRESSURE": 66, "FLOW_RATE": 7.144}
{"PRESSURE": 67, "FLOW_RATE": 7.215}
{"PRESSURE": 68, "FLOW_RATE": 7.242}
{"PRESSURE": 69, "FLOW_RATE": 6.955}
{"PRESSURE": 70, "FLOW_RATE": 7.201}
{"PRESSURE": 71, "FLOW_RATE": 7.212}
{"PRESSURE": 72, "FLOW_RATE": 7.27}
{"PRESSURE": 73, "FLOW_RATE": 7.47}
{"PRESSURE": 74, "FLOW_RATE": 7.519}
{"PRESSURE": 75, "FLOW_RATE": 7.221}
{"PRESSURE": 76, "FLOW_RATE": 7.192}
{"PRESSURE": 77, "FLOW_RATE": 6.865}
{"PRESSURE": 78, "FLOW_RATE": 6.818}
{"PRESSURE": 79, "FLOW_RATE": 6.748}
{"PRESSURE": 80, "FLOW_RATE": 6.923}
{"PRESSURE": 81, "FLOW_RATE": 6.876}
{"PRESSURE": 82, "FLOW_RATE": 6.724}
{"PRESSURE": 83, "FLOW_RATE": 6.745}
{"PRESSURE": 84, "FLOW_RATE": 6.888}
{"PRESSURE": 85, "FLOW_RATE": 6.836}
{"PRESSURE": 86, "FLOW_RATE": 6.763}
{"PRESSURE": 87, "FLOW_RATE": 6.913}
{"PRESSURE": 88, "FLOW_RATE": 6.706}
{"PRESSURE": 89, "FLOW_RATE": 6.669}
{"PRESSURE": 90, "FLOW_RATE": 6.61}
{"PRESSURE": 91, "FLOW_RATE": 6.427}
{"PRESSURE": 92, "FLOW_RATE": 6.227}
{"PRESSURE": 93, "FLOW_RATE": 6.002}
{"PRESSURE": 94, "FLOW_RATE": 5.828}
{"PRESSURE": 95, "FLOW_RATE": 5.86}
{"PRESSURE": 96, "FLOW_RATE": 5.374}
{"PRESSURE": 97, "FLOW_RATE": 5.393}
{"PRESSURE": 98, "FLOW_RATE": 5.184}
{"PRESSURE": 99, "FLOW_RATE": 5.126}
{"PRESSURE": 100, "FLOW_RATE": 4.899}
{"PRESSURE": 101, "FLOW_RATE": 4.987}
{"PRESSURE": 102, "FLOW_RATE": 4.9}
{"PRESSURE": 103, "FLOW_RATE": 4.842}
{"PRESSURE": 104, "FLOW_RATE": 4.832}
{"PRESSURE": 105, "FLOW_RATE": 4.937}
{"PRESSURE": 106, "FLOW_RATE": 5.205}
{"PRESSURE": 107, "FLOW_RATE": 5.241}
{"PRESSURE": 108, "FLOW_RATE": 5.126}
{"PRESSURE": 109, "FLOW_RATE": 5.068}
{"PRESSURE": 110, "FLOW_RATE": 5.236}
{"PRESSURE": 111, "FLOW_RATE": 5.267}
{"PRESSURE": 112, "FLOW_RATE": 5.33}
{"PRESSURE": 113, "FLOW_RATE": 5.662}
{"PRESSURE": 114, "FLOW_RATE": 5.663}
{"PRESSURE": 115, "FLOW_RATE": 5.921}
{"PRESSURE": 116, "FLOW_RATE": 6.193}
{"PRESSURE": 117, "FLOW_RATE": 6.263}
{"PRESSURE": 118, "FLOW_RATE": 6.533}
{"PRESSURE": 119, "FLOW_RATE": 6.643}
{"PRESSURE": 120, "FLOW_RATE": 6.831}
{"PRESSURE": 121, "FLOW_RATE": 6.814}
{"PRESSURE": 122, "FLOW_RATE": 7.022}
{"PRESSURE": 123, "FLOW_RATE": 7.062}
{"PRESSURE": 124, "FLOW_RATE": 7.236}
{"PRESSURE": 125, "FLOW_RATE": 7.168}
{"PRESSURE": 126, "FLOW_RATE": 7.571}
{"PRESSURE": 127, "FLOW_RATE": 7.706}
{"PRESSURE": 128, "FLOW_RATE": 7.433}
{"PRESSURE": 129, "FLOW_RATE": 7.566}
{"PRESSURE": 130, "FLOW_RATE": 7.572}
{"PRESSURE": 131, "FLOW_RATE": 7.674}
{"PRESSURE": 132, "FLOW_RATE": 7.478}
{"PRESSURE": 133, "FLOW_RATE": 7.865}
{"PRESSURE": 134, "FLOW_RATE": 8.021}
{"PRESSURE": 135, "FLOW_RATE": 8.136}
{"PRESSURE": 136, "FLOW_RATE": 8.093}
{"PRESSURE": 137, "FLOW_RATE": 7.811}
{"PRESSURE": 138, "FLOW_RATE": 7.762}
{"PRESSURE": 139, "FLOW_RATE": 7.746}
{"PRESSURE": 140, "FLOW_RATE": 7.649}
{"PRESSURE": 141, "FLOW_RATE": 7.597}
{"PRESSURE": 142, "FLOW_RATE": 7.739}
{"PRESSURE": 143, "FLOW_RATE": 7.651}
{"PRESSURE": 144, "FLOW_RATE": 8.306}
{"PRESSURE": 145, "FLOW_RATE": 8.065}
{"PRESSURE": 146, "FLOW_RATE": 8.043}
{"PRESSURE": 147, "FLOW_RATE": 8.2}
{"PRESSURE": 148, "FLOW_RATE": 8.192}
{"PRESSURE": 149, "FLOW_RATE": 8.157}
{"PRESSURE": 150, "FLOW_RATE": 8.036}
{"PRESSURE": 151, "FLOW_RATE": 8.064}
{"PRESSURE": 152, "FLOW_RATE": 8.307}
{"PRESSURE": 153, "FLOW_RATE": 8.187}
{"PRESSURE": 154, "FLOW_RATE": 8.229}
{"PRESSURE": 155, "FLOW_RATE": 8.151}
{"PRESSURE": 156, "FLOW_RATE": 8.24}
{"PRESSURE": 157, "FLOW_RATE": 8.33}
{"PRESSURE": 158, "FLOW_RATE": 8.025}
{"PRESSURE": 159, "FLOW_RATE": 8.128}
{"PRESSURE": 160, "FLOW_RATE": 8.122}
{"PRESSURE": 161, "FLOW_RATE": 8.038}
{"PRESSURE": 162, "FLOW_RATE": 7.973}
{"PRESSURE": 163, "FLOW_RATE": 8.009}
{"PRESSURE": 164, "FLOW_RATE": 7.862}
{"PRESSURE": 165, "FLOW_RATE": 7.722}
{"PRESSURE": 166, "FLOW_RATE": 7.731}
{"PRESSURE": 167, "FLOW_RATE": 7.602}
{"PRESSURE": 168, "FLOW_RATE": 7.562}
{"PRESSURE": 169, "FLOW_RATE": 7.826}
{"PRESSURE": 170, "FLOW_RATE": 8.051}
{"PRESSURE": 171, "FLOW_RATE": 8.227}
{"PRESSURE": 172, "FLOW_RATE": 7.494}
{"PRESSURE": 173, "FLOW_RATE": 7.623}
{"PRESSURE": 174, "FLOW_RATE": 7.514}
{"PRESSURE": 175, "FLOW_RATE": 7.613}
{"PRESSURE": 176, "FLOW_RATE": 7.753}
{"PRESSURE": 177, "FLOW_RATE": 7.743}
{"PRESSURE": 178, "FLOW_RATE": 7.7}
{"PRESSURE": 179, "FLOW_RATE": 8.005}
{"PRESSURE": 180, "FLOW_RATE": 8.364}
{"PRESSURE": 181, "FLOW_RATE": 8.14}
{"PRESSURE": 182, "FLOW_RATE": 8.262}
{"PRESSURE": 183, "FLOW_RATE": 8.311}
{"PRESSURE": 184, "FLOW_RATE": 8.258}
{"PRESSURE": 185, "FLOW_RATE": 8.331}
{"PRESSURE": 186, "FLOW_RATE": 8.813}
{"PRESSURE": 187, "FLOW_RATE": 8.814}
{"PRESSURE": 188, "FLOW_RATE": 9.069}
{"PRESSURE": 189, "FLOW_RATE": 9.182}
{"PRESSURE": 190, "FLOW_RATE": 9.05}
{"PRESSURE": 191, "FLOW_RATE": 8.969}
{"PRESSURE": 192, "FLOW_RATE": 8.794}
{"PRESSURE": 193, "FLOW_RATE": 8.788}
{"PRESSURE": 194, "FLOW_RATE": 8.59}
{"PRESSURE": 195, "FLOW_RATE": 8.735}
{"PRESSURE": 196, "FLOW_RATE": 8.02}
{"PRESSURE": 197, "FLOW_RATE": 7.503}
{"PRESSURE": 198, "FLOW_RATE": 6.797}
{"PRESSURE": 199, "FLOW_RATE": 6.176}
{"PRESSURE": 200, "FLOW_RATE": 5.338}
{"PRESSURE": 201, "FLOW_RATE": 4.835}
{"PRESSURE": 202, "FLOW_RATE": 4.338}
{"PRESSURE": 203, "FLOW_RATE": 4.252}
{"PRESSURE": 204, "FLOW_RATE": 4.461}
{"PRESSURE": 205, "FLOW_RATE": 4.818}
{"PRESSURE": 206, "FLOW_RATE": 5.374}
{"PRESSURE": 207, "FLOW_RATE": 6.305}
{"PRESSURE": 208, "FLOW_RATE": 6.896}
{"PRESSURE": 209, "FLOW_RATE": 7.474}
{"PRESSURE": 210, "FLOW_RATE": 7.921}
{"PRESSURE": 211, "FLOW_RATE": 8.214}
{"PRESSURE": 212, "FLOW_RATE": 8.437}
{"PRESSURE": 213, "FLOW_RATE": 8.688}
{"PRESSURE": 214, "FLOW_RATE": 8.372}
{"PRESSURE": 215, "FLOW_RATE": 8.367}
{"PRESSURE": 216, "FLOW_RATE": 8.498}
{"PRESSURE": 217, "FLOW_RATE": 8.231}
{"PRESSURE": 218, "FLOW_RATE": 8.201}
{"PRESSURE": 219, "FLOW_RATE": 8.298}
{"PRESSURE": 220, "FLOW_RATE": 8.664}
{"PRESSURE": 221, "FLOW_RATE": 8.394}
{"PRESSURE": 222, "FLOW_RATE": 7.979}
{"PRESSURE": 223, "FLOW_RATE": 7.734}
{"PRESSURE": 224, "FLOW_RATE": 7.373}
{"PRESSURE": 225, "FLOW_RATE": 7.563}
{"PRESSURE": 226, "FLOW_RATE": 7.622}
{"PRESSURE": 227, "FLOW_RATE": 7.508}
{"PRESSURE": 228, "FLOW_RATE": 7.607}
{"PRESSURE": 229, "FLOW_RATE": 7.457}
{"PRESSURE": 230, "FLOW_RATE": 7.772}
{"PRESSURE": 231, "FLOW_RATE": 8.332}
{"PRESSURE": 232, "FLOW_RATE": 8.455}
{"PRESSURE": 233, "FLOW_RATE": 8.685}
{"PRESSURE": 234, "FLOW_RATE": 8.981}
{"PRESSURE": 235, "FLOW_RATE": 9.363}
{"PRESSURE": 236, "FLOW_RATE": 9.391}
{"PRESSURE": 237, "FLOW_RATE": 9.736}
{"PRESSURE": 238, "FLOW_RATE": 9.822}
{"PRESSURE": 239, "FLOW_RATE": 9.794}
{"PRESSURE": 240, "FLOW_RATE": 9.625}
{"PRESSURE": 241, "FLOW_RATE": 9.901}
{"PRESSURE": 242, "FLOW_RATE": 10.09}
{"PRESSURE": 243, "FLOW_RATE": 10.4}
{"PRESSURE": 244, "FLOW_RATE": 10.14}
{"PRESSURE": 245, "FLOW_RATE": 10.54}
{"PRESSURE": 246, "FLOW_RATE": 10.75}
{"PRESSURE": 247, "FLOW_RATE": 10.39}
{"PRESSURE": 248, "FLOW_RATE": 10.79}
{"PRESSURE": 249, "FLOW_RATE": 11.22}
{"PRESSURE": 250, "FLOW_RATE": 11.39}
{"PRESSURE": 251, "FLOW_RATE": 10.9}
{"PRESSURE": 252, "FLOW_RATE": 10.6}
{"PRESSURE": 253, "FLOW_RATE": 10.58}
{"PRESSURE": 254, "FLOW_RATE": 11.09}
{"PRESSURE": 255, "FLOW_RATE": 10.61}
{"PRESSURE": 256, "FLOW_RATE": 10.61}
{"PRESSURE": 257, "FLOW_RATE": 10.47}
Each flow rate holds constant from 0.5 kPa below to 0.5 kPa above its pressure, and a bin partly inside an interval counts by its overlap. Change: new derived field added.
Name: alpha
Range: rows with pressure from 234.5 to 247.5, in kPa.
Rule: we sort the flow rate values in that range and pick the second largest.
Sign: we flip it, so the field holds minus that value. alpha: -10.5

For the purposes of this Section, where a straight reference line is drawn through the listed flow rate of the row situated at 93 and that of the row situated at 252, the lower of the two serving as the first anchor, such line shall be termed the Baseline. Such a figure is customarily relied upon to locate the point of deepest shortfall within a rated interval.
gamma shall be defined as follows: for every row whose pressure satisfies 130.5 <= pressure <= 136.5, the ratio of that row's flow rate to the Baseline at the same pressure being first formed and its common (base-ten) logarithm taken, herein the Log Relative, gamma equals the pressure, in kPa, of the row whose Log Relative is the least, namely 132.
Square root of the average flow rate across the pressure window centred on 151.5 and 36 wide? 2.83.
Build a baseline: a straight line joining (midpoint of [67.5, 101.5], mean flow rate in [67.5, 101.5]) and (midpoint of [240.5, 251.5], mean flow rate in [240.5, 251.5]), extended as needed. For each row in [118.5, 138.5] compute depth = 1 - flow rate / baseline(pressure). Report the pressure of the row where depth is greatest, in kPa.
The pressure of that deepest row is 119 kPa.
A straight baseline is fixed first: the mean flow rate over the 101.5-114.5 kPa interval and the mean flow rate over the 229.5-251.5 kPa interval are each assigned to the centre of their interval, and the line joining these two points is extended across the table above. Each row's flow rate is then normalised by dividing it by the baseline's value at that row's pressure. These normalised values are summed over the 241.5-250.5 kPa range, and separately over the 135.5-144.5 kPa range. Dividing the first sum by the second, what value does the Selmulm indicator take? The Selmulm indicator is 0.85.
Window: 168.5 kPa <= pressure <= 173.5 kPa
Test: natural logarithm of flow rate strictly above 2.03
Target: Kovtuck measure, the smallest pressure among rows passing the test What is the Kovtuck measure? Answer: 169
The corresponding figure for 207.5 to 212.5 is 210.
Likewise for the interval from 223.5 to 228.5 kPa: 226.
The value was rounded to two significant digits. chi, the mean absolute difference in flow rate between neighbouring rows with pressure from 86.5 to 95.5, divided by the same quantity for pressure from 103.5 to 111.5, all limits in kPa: 1.3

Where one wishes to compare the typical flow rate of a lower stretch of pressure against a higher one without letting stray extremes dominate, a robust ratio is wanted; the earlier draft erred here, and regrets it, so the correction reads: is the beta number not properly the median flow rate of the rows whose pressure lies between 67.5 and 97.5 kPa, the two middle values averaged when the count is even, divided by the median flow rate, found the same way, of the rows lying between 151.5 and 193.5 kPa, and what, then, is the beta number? 0.84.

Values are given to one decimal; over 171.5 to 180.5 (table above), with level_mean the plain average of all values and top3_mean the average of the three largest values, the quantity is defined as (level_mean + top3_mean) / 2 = 7.9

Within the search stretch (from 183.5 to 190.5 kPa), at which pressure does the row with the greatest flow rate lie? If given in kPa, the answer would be 189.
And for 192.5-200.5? 193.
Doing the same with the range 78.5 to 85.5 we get 80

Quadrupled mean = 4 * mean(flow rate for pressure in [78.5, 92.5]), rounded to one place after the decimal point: 26.9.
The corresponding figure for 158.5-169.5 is 31.5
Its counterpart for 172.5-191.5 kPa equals 33.2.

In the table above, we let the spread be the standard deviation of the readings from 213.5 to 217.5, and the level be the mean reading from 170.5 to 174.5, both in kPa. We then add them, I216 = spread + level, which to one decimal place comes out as 7.8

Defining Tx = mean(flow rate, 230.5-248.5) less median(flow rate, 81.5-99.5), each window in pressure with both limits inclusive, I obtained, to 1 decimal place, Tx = 3.2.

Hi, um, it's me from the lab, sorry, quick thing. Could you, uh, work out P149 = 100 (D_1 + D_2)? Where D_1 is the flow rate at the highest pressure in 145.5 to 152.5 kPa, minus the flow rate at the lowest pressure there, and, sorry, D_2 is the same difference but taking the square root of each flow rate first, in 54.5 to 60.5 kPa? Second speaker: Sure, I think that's 31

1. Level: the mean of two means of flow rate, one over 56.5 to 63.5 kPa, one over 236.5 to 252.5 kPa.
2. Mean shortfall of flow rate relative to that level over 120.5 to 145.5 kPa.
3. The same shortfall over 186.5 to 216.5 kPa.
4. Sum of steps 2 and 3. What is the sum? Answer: 2.8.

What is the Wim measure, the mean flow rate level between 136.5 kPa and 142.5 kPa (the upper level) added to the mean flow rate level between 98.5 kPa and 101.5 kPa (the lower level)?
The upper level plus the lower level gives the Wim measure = 12.7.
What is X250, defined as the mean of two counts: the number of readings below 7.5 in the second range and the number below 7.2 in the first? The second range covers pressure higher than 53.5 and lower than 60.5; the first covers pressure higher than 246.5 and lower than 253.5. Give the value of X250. 2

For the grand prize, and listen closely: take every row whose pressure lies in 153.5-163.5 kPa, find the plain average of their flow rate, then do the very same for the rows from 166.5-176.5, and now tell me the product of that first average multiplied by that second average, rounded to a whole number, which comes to 63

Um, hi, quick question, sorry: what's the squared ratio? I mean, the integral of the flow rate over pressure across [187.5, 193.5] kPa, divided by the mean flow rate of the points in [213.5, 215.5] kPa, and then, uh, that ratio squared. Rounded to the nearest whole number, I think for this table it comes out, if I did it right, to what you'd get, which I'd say 41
